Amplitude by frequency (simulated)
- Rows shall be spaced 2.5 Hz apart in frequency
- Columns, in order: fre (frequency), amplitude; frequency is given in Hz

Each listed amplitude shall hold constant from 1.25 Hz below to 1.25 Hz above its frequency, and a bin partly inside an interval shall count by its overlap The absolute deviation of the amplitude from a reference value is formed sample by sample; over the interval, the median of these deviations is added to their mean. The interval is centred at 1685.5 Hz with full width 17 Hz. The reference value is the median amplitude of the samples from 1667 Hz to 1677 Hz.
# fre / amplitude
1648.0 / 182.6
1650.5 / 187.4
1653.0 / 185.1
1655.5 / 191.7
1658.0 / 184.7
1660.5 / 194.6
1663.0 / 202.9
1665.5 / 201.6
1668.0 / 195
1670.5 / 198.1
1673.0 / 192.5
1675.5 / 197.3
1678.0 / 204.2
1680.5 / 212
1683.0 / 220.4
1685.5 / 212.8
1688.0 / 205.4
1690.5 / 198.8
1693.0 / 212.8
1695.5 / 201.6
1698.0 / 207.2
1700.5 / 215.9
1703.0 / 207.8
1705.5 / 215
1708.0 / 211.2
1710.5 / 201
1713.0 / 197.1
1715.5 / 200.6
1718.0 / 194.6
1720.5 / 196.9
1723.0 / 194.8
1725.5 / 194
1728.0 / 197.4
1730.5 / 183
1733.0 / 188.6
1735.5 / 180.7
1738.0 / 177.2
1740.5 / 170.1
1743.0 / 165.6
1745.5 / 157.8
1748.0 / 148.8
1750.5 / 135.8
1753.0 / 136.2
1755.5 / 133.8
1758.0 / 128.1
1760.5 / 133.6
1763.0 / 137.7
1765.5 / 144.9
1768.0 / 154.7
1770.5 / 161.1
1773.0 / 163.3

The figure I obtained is 29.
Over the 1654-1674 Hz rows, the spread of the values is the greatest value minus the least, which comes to 18.2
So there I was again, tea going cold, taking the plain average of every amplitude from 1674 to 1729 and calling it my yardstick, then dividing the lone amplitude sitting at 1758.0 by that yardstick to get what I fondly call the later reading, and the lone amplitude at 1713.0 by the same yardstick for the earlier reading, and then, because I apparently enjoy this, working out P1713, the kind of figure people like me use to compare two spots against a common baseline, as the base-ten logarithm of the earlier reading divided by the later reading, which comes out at 0.19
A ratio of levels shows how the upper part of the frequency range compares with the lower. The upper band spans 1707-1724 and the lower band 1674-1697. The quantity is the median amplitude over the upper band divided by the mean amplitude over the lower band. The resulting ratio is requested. 0.95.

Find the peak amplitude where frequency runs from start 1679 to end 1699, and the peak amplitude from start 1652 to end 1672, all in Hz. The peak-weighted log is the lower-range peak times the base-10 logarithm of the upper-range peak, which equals 475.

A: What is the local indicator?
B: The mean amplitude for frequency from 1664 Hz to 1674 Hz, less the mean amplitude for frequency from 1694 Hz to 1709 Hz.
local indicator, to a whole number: -13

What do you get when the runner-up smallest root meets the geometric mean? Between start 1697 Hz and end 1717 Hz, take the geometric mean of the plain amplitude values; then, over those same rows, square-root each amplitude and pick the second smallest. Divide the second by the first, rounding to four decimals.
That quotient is 0.0685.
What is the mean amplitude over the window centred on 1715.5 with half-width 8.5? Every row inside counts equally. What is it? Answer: 199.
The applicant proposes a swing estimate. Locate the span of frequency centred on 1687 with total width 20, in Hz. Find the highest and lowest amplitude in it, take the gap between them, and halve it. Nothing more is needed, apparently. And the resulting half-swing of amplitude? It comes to 11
